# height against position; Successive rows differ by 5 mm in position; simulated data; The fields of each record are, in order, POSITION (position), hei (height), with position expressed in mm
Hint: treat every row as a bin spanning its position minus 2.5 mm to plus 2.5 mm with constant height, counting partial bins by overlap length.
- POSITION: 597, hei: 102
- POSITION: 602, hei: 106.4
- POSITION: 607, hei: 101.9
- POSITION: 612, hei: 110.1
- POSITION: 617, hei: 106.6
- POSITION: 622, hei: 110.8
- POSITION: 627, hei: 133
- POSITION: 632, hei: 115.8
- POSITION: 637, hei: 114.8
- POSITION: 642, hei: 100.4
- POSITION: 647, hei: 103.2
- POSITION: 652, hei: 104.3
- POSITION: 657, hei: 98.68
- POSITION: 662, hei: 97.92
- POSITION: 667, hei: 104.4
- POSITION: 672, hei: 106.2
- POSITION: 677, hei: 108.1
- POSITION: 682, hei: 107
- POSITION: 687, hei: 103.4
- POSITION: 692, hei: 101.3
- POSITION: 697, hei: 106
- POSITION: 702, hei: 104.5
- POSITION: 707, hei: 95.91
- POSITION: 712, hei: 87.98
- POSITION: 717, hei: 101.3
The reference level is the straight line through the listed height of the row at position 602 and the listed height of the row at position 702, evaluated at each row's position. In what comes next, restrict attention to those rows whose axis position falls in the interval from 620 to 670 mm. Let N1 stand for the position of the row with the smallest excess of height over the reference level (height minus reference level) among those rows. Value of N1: 662 mm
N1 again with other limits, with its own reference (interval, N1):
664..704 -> 692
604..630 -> 607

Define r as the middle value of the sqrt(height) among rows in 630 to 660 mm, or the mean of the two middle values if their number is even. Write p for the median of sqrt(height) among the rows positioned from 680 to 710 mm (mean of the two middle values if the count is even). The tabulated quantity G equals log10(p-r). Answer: -2.0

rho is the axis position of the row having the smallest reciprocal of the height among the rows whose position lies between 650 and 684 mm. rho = 677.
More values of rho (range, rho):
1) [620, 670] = 627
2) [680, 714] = 682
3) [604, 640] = 627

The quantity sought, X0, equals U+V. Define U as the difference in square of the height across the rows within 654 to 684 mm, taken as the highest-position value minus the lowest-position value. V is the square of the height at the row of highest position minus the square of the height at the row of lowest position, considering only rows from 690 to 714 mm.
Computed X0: -810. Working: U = 1711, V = -2521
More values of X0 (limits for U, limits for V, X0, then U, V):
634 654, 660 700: -653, -2301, 1648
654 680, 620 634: 3081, 1948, 1133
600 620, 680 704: -486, 43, -529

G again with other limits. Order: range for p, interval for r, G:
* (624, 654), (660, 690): -0.7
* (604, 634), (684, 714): -0.4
